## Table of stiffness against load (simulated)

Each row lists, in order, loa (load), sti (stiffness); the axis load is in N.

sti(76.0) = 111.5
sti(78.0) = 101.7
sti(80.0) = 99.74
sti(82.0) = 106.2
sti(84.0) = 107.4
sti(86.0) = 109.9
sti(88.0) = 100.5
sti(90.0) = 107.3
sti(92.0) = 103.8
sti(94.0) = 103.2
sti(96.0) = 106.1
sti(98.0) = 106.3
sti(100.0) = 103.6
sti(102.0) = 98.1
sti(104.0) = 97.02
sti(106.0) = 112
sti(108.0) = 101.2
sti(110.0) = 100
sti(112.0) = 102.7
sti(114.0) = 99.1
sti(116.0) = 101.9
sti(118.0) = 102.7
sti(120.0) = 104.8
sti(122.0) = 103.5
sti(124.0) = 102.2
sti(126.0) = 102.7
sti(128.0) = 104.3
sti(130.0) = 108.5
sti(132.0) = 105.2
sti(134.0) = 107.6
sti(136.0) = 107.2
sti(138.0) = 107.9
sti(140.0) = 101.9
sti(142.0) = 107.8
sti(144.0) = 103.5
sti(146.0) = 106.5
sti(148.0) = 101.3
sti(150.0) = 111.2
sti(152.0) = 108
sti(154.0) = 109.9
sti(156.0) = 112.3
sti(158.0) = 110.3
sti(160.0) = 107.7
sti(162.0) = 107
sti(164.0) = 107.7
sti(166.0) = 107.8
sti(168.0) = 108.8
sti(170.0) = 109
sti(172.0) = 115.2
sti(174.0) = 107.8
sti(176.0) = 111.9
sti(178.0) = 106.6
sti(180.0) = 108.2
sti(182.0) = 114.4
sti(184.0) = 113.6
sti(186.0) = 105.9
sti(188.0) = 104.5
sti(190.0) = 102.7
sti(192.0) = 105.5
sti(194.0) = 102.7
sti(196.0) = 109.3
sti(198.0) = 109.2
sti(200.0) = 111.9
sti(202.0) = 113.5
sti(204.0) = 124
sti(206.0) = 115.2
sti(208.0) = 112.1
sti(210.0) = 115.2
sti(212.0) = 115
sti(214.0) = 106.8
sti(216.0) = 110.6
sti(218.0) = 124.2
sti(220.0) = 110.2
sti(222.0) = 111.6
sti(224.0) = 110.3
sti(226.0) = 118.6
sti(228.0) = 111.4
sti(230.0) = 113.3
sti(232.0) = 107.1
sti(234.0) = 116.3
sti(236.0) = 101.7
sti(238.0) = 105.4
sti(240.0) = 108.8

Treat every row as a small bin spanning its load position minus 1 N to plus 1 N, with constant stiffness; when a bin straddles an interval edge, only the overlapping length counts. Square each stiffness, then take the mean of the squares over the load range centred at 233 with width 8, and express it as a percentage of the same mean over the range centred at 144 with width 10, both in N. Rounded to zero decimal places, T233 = 111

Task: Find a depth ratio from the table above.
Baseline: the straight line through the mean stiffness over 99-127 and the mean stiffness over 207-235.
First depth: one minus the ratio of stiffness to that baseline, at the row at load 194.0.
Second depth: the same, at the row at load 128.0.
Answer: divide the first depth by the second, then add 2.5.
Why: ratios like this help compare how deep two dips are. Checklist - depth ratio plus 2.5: -11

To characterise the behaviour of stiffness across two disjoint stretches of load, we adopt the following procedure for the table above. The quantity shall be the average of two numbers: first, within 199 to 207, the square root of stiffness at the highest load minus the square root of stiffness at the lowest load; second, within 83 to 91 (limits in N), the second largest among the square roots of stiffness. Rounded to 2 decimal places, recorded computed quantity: 5.26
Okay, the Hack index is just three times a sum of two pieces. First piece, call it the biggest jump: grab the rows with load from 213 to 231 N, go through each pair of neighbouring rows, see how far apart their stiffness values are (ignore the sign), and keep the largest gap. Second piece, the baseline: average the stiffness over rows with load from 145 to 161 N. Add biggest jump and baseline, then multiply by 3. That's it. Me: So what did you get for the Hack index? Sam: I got 367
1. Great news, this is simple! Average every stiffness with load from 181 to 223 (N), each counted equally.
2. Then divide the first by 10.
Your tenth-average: 11.1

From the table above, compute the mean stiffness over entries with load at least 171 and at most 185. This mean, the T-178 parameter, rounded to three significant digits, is 111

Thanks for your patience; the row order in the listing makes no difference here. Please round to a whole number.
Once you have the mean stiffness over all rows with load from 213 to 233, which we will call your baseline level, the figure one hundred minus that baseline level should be -12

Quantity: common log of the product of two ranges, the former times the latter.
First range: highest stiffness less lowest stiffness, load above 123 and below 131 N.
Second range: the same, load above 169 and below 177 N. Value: 1.67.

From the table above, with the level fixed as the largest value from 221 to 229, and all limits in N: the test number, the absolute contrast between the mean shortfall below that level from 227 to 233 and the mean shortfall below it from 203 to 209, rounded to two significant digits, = 6.5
